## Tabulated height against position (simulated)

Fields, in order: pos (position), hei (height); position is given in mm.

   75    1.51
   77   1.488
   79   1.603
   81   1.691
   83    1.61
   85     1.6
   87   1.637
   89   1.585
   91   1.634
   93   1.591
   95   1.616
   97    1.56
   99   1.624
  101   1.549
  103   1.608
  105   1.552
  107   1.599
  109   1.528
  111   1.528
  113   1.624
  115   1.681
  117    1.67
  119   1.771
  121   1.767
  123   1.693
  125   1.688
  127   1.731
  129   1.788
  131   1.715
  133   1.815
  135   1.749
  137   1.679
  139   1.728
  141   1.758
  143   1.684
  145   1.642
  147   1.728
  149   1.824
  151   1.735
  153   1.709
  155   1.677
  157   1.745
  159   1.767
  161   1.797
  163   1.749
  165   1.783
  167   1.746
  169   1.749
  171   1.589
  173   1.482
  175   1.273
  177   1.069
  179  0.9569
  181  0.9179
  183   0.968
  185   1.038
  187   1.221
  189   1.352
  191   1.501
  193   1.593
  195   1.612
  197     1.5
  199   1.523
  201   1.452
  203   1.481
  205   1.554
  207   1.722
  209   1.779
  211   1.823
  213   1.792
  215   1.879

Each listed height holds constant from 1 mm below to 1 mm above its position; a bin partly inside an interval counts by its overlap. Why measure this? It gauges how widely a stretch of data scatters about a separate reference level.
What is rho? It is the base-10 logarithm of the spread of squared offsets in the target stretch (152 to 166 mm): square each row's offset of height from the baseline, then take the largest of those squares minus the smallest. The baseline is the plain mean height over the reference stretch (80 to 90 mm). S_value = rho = -1.57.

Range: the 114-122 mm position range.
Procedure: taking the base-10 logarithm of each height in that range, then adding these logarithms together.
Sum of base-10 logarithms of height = 0.944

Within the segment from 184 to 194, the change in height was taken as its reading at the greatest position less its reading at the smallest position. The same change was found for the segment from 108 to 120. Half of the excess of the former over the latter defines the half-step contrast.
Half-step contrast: 0.16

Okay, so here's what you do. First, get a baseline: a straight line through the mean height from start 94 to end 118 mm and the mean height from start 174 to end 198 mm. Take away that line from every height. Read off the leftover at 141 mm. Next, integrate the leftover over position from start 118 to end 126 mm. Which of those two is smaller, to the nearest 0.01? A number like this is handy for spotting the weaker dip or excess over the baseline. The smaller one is 0.31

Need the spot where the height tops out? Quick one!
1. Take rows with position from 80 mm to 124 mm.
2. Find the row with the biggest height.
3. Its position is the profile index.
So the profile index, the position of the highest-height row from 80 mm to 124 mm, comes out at 119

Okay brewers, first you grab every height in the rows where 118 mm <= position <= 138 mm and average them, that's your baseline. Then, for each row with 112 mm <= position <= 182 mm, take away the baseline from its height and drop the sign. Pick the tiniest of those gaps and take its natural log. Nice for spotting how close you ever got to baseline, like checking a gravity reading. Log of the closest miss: -5.4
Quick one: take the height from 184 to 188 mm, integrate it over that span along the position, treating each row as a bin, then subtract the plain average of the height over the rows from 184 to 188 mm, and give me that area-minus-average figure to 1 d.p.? 3.4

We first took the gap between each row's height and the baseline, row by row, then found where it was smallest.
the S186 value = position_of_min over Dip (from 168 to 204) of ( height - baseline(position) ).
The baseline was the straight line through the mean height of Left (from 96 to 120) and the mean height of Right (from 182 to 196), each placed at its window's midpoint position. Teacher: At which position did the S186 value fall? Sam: 181 mm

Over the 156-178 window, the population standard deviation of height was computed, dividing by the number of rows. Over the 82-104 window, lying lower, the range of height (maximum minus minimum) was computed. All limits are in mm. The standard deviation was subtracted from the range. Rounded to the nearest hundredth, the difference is -0.14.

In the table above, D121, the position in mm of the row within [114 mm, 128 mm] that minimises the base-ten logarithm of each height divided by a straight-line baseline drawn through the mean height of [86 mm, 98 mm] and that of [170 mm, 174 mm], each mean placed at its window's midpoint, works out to 117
